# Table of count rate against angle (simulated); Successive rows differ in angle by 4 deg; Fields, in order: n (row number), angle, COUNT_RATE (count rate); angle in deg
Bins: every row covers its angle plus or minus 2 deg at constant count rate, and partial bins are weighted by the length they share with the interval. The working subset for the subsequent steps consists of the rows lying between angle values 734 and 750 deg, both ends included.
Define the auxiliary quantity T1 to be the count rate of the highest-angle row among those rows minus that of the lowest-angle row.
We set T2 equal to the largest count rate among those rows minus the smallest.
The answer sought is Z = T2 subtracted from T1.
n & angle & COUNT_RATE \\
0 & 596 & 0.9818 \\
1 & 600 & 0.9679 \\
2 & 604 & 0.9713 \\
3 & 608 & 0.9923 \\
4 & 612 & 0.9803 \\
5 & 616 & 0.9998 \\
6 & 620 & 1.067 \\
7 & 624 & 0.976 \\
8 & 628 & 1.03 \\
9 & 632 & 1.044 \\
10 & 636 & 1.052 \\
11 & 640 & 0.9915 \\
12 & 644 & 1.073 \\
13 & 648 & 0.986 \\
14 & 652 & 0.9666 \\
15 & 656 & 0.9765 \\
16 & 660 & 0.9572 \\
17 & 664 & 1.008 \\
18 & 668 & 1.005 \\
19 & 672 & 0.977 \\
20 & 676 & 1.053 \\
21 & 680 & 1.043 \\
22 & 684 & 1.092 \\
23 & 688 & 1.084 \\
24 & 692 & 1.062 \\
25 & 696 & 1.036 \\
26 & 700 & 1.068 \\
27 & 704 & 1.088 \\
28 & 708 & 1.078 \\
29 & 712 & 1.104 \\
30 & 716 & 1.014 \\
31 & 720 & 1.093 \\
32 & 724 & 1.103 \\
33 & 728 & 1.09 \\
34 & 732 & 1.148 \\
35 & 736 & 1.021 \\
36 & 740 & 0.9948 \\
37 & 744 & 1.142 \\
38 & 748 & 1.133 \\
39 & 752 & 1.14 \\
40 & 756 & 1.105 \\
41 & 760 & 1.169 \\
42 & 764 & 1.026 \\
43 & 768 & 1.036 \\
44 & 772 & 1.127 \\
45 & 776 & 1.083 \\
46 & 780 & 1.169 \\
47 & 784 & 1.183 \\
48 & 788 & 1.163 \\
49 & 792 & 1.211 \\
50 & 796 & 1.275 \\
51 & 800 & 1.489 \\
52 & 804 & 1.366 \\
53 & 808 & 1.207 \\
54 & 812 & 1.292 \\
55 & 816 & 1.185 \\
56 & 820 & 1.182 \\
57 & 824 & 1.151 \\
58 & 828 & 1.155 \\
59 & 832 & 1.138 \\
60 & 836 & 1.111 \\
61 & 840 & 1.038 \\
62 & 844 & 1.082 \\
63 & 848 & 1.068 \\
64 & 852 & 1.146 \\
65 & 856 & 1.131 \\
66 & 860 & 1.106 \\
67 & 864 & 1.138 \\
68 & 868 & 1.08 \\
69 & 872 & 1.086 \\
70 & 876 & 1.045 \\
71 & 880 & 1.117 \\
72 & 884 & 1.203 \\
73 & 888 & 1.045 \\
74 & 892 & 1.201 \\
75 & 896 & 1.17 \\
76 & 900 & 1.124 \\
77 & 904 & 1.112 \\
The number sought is -0.04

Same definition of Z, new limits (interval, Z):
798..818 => -0.61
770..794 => -0.04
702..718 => -0.16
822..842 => -0.23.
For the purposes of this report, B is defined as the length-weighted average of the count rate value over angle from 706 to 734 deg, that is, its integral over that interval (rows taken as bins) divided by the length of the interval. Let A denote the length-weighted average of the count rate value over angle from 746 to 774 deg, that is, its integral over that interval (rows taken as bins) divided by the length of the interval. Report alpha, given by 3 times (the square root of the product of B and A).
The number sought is 3.29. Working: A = 1.11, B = 1.090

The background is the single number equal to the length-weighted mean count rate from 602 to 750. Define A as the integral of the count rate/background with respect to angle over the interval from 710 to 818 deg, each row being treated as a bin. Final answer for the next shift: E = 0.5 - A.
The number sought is -119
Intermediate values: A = 119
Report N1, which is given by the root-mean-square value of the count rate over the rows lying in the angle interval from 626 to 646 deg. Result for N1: 1.04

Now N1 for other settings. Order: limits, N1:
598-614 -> 0.98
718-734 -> 1.11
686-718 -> 1.07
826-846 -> 1.11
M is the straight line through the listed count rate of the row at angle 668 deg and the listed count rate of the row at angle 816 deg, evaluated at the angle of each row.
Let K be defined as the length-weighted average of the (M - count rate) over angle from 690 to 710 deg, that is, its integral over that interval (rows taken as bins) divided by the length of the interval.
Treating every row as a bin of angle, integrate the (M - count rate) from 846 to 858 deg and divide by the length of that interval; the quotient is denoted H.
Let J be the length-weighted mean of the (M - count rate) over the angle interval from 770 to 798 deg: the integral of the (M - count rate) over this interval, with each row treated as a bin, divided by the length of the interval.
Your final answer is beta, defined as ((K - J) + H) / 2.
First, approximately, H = 0.11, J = -0.03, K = -0.022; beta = 0.059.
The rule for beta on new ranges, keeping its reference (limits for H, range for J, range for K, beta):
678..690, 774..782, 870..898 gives 0.041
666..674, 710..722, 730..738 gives 0.012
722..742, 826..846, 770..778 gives -0.032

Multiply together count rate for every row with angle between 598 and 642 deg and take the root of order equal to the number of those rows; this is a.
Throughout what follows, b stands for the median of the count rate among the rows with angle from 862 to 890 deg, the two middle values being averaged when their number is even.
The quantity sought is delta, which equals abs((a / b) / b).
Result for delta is 0.85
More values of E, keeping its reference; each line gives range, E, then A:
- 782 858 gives -86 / 87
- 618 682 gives -62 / 62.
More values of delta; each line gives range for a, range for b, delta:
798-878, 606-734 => 1.06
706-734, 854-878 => 0.91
